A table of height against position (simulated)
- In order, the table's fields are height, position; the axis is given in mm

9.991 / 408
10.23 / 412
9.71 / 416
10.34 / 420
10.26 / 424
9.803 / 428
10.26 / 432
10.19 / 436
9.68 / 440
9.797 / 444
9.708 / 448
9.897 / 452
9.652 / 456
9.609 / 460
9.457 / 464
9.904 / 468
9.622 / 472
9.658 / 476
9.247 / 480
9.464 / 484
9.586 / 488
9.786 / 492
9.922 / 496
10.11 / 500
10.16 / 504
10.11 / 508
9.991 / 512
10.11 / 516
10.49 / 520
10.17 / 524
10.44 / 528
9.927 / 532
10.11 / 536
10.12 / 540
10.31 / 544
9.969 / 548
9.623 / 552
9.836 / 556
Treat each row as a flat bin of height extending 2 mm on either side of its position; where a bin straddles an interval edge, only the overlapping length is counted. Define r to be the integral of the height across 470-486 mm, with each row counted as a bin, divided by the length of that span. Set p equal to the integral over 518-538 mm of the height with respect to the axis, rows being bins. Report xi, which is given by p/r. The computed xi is 22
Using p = 205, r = 9.5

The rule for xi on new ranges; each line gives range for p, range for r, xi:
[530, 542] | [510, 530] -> 12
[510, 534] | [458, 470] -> 25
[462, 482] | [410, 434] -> 19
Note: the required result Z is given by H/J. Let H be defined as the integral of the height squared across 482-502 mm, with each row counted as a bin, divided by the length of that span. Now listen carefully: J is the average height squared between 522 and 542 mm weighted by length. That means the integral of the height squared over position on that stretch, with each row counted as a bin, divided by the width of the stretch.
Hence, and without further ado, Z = 0.93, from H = 95.6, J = 103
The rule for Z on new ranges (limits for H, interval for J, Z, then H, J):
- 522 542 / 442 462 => 1.09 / 103.1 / 95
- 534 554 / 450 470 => 1.07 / 100.6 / 94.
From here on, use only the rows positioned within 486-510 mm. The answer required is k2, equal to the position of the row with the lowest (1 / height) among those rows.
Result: 504 mm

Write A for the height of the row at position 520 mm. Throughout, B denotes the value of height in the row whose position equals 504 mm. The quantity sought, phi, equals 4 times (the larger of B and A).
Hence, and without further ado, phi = 42.0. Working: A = 10.49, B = 10.16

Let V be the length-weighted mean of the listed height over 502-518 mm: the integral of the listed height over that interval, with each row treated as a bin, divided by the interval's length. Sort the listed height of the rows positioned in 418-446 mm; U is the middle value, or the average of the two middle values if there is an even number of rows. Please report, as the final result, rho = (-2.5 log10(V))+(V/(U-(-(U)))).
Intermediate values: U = 10.2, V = 10.1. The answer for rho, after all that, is -2.01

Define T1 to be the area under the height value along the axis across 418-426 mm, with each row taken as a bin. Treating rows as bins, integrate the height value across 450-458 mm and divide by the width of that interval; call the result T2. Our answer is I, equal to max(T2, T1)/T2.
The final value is 8.43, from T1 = 82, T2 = 9.8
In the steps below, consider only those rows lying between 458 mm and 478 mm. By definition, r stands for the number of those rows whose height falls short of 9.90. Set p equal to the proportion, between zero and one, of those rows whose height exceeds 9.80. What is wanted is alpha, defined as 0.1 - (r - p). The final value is -4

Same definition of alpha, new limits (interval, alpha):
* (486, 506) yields -1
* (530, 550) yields 1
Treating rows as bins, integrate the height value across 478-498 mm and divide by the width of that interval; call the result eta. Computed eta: 9.6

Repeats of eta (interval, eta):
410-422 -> 10.1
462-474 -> 9.7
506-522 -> 10.2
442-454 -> 9.8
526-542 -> 10.1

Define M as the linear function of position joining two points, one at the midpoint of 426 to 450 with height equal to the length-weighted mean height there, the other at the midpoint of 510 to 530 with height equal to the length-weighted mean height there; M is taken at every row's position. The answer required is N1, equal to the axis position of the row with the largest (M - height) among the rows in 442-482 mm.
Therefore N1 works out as 480 mm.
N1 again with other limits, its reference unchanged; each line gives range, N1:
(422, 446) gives 440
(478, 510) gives 480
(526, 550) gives 548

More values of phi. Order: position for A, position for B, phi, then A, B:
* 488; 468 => 39.6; 9.586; 9.904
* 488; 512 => 40.0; 9.586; 9.991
